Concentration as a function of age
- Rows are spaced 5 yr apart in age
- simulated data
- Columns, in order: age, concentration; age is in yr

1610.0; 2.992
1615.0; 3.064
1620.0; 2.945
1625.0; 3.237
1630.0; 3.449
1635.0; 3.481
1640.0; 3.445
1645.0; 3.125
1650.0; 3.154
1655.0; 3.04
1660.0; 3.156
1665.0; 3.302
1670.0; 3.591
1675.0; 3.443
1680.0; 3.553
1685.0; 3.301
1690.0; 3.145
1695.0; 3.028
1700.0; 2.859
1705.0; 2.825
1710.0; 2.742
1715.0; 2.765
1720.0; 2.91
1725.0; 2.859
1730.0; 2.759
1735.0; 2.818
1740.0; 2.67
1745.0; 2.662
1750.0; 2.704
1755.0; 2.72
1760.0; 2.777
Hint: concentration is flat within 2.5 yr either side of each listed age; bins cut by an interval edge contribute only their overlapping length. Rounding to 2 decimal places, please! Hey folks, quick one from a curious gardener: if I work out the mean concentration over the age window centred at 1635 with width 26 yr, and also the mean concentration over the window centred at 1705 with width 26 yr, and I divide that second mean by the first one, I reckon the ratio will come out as 0.85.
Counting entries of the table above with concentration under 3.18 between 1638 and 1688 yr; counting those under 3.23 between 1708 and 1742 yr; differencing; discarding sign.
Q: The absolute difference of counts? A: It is 3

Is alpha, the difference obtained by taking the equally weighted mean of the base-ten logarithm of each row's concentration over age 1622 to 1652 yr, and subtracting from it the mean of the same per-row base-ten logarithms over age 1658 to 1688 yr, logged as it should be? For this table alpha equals -0.010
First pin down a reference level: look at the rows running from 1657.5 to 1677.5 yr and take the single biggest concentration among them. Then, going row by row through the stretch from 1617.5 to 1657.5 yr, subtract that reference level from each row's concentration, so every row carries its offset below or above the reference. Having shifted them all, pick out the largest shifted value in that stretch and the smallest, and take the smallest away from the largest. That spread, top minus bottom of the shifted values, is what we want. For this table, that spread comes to 0.54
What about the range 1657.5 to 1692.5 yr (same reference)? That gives 0.45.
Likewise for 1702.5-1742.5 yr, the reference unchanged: 0.24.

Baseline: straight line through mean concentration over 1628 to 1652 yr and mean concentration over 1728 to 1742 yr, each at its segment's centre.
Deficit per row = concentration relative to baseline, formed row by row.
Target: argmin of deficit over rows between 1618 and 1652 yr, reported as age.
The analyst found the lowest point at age 1620.0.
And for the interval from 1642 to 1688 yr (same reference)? 1655.0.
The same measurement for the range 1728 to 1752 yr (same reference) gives 1740.0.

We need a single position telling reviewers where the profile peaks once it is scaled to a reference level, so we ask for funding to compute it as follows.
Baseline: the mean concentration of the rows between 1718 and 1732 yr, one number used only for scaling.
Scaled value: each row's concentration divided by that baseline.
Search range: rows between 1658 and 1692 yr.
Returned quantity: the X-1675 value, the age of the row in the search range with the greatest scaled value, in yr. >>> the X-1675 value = 1670.0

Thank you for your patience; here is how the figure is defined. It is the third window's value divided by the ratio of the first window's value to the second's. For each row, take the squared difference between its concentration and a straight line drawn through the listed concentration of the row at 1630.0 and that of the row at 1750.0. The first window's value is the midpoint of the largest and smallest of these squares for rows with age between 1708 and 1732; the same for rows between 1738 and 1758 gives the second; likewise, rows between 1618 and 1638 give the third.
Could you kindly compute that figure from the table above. 0.033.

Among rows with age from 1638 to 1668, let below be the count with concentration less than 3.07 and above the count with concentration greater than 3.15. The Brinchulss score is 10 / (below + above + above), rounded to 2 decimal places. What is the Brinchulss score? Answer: 1.11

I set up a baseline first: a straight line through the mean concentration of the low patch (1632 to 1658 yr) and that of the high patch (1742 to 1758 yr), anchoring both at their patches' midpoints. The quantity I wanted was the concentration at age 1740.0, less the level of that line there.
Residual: -0.08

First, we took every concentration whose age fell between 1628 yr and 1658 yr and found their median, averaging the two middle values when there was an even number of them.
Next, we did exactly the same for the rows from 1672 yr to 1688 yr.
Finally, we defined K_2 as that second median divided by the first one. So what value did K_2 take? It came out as 1.04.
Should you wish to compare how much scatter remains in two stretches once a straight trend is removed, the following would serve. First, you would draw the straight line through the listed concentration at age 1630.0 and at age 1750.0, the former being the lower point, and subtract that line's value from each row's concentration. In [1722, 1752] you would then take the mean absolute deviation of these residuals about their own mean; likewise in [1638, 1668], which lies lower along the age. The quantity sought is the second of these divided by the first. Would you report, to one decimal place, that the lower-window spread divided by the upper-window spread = 2.6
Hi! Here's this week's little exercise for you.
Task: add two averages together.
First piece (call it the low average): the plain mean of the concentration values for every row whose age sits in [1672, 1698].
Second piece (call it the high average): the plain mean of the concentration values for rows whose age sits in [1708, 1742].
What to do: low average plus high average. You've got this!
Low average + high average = 6.08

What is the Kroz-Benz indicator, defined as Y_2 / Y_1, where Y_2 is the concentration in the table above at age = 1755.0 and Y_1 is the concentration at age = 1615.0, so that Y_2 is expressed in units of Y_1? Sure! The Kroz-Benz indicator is 0.888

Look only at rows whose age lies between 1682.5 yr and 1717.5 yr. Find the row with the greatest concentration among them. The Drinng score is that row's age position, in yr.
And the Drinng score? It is 1685.0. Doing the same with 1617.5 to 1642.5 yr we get 1635.0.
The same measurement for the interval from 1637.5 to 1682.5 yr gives 1670.0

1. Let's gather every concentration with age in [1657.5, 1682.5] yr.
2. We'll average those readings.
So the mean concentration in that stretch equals 3.41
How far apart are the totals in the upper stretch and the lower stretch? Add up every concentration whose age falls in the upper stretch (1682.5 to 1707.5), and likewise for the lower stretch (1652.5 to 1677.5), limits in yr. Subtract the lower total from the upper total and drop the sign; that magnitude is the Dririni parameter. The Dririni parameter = 1.4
